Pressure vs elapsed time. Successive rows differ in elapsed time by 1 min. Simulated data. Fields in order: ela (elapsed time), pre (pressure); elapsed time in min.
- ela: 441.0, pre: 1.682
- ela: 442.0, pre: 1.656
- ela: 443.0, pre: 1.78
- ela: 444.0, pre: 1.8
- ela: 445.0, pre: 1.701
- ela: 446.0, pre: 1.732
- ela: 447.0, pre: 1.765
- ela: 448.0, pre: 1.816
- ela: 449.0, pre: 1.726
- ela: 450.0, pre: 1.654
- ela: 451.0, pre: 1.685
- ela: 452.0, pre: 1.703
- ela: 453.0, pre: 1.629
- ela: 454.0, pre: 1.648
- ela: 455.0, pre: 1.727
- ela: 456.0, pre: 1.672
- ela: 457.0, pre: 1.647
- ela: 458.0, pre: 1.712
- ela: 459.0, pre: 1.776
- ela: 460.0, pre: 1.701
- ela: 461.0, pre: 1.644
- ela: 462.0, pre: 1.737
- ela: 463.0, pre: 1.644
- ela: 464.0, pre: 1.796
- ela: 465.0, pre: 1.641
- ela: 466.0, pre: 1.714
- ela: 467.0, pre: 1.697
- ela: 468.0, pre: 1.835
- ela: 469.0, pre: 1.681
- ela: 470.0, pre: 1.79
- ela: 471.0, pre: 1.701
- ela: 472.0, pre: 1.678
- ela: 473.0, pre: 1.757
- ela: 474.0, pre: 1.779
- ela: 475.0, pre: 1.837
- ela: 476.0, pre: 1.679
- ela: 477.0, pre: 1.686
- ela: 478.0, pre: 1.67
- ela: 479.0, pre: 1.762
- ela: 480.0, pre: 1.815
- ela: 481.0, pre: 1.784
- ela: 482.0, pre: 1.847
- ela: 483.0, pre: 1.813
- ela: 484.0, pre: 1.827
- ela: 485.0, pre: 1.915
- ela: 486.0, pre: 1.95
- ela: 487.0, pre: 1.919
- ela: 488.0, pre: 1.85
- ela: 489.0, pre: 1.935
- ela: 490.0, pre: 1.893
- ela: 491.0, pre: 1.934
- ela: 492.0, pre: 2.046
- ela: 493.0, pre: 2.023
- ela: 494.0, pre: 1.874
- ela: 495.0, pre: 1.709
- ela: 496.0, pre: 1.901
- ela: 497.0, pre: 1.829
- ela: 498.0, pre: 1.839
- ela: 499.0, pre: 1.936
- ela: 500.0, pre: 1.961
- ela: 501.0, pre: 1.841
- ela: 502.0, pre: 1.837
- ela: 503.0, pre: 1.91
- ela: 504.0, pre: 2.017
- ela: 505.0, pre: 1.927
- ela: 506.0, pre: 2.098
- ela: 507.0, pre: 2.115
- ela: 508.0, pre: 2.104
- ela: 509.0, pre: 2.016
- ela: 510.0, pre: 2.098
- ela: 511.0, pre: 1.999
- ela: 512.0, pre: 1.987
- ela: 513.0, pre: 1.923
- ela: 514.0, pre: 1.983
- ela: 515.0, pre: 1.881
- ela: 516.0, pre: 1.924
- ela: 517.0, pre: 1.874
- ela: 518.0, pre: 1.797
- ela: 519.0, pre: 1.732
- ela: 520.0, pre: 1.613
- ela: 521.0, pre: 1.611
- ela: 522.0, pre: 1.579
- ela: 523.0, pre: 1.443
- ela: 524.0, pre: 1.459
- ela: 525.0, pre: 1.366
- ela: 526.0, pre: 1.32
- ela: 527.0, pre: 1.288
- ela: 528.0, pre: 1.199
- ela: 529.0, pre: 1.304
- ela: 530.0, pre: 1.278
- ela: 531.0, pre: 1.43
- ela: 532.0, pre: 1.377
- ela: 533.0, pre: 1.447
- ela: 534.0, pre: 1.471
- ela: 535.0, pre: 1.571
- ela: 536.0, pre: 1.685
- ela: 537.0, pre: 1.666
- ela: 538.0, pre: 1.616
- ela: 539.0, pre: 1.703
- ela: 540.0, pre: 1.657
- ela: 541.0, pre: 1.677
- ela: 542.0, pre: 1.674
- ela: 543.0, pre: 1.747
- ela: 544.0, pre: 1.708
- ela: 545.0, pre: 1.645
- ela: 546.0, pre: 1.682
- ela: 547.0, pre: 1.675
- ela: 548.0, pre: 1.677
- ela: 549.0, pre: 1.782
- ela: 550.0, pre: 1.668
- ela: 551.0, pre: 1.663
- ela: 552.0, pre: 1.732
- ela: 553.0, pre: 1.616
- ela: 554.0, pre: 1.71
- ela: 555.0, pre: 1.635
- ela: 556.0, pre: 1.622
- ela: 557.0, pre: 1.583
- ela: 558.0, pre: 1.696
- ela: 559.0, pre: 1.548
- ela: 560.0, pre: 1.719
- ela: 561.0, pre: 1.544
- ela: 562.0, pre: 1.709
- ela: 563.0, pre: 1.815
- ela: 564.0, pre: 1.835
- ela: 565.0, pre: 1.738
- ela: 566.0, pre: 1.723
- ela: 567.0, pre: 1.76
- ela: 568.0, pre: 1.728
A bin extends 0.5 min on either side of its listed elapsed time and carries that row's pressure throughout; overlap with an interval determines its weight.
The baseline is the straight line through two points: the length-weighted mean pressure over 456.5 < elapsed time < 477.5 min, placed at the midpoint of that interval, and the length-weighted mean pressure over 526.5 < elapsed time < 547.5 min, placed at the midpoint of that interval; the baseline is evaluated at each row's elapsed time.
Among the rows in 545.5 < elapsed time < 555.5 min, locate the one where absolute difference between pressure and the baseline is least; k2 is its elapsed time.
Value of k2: 553.0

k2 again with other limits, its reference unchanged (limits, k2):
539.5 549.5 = 540.0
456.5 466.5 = 462.0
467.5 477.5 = 471.0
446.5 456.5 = 447.0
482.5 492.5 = 483.0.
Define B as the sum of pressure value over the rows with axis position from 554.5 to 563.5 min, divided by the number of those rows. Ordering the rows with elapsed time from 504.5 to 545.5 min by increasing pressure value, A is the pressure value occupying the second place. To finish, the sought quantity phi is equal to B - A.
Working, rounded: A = 1.278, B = 1.65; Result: 0.37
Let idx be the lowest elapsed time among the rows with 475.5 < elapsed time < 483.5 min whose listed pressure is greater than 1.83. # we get 482.0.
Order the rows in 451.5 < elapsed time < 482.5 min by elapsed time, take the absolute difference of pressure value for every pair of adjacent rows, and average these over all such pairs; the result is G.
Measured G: 0.073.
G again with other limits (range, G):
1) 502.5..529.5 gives 0.070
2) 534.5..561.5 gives 0.069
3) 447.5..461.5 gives 0.056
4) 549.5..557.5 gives 0.059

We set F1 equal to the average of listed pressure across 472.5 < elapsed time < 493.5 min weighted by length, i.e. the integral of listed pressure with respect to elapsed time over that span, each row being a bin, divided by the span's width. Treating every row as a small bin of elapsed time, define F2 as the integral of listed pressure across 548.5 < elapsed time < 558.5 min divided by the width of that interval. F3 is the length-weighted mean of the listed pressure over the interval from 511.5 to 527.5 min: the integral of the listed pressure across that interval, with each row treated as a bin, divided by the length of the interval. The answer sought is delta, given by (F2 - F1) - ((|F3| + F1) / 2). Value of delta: -1.9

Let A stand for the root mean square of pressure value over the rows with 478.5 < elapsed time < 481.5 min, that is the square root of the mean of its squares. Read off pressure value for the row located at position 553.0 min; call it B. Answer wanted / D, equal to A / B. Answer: 1.11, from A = 1.8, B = 1.616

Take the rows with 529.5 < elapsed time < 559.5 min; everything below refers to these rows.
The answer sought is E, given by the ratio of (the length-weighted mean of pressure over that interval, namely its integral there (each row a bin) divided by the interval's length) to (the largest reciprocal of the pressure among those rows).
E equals 2.07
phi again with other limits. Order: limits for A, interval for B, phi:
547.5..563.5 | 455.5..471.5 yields 0.16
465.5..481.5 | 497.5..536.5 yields 0.05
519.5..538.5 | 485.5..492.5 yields 0.65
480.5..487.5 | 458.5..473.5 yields -0.09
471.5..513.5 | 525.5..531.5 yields -0.37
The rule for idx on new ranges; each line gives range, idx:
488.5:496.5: 489.0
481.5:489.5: 482.0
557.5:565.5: 564.0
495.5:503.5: 496.0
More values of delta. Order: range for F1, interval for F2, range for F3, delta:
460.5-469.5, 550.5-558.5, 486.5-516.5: -1.9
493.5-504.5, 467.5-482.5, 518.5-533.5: -1.8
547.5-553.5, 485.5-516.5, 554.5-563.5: -1.4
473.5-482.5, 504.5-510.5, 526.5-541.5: -1.3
